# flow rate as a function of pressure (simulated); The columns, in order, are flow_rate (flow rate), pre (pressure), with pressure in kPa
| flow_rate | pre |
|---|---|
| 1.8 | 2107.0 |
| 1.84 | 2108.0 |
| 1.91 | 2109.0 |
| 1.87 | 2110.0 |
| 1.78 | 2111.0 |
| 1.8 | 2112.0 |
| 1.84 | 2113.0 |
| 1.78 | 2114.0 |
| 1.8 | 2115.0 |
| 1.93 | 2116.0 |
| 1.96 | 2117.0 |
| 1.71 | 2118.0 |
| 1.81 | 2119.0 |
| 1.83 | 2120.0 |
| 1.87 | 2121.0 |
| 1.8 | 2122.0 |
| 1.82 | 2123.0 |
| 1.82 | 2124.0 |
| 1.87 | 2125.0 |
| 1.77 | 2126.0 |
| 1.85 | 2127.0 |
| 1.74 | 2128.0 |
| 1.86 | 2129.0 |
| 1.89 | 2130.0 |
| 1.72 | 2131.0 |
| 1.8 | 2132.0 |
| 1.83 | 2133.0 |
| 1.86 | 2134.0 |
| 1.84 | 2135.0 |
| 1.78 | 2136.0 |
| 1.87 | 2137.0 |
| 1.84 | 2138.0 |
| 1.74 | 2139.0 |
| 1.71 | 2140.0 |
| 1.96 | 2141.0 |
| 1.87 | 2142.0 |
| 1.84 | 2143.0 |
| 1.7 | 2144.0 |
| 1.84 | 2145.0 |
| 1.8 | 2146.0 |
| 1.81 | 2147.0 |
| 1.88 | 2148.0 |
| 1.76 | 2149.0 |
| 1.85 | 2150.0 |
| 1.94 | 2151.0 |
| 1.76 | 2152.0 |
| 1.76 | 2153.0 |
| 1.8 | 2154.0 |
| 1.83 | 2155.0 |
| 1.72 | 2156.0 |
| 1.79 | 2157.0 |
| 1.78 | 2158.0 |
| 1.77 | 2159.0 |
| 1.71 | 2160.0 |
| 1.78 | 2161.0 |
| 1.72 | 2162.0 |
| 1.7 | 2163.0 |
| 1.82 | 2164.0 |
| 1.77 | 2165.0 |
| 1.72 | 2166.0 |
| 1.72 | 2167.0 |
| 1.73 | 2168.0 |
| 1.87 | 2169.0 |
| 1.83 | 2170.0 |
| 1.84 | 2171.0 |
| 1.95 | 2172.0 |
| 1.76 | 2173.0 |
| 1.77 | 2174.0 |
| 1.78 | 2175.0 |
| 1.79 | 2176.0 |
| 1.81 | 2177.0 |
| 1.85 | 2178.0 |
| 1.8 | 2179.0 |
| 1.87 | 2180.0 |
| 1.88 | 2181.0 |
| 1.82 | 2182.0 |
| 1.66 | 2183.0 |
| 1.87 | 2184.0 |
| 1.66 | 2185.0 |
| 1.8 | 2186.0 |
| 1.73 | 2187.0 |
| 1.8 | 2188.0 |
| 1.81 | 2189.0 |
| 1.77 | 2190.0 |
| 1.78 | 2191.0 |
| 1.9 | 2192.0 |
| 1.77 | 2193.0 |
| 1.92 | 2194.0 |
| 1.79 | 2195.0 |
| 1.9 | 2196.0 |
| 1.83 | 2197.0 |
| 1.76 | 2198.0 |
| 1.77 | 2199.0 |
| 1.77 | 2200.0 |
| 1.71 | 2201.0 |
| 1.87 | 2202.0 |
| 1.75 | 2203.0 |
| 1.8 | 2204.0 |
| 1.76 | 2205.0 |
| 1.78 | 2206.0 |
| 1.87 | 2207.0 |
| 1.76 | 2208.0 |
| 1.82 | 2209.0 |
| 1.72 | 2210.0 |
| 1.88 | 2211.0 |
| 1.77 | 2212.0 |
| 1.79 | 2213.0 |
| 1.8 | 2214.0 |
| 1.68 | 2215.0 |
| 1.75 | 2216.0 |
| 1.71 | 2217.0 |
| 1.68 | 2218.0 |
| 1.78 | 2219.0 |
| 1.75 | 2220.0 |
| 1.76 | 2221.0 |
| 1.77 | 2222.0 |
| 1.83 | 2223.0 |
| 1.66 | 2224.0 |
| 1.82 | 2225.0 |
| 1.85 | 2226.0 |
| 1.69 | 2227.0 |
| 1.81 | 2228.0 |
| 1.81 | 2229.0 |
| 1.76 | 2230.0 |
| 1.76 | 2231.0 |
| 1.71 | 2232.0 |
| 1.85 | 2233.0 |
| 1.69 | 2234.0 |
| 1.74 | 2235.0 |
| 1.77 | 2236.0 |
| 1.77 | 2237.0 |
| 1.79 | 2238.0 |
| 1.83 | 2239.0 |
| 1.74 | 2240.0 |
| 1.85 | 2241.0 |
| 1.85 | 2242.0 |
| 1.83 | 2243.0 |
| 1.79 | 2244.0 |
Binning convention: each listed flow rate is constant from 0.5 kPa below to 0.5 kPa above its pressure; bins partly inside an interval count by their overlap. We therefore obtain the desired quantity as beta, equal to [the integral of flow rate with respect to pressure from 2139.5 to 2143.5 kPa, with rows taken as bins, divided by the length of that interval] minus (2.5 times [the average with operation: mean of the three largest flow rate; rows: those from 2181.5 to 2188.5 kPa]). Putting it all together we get -2.73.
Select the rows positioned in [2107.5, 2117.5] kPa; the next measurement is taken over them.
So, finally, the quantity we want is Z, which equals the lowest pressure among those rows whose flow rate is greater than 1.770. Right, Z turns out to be 2108.0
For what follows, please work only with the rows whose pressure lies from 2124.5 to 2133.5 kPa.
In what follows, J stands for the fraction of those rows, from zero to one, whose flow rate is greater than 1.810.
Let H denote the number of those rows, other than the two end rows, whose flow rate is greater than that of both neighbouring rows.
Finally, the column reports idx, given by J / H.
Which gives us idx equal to 0.28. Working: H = 2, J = 0.56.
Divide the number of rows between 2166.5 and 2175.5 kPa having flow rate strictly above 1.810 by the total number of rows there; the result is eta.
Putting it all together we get 0.44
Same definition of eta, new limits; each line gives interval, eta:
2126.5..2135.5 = 0.67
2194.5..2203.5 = 0.33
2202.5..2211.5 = 0.33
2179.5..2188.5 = 0.44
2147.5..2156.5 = 0.44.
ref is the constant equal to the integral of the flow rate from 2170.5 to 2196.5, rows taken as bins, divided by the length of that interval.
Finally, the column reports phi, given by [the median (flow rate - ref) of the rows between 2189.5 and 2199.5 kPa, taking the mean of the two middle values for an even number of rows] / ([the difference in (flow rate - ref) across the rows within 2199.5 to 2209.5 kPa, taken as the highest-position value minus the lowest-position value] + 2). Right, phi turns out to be -0.0126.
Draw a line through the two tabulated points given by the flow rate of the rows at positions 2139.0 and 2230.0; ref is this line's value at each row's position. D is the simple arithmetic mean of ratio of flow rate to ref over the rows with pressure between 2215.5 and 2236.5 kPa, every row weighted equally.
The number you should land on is 1.00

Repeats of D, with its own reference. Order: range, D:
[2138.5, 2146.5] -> 1.04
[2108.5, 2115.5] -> 1.05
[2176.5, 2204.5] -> 1.03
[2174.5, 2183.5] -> 1.03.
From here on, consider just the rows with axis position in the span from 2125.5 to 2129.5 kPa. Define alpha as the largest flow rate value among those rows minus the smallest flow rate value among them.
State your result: 0.120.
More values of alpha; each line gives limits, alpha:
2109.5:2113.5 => 0.090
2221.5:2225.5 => 0.170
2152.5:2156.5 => 0.110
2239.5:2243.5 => 0.110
